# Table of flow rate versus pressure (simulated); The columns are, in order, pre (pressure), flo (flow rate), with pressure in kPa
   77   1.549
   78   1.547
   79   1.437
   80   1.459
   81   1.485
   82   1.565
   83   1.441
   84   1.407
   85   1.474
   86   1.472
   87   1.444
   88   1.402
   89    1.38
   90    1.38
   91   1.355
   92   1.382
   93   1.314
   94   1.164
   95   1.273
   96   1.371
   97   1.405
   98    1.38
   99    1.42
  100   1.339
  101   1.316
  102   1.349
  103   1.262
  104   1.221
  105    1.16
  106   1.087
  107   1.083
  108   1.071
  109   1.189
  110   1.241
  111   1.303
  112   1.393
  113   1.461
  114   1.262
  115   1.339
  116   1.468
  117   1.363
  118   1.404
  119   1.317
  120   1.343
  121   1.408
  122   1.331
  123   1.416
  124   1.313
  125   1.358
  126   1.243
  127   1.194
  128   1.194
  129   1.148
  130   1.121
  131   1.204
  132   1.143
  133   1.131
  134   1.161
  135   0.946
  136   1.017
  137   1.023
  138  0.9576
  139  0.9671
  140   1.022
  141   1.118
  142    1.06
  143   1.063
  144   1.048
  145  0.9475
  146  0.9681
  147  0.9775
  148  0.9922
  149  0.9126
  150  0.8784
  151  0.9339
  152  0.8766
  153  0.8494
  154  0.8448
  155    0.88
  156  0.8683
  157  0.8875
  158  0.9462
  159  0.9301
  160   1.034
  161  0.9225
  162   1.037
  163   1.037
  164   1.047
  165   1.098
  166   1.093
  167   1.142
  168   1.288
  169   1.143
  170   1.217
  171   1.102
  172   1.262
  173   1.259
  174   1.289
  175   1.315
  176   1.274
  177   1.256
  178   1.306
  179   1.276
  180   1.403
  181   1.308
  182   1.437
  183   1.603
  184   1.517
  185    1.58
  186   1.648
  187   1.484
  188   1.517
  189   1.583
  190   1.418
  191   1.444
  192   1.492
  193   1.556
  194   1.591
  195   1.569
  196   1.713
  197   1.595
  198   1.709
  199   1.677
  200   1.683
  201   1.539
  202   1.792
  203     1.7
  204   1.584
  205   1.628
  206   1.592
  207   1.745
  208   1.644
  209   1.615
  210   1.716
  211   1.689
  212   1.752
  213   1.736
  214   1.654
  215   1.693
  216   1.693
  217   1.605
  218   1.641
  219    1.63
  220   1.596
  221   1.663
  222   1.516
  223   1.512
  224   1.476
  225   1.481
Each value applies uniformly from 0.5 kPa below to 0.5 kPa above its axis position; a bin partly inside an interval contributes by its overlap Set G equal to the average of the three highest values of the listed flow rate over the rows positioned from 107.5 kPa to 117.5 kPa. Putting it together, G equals 1.44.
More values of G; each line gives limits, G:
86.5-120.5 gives 1.46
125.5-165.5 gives 1.21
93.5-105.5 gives 1.40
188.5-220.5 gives 1.76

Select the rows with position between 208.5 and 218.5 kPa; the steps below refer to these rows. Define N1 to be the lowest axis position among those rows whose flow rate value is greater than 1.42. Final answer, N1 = 209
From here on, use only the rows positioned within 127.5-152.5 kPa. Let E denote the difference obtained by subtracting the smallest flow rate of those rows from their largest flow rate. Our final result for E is 0.33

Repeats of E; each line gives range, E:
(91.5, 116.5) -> 0.40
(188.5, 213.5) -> 0.37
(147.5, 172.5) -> 0.44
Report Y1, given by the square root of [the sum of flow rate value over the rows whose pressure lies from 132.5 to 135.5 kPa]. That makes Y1 1.8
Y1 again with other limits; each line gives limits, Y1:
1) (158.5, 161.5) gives 1.7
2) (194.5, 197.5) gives 2.2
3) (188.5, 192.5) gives 2.4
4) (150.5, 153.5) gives 1.6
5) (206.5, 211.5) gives 2.9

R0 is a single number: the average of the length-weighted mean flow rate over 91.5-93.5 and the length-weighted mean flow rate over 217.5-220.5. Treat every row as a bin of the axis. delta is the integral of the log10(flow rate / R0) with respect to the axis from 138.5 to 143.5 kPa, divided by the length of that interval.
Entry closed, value -0.15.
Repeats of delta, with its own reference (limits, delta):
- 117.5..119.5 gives -0.04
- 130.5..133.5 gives -0.11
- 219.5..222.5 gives 0.03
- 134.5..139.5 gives -0.18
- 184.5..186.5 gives 0.04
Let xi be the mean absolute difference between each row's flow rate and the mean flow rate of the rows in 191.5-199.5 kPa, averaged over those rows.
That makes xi 0.065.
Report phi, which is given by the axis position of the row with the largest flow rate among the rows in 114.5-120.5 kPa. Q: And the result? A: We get 116 kPa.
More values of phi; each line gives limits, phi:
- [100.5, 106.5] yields 102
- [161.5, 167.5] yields 167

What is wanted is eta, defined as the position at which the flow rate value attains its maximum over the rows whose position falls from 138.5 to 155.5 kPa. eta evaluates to 141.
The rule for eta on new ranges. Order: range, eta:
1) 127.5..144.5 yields 131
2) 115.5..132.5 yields 116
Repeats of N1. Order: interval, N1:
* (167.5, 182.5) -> 182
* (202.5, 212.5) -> 203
